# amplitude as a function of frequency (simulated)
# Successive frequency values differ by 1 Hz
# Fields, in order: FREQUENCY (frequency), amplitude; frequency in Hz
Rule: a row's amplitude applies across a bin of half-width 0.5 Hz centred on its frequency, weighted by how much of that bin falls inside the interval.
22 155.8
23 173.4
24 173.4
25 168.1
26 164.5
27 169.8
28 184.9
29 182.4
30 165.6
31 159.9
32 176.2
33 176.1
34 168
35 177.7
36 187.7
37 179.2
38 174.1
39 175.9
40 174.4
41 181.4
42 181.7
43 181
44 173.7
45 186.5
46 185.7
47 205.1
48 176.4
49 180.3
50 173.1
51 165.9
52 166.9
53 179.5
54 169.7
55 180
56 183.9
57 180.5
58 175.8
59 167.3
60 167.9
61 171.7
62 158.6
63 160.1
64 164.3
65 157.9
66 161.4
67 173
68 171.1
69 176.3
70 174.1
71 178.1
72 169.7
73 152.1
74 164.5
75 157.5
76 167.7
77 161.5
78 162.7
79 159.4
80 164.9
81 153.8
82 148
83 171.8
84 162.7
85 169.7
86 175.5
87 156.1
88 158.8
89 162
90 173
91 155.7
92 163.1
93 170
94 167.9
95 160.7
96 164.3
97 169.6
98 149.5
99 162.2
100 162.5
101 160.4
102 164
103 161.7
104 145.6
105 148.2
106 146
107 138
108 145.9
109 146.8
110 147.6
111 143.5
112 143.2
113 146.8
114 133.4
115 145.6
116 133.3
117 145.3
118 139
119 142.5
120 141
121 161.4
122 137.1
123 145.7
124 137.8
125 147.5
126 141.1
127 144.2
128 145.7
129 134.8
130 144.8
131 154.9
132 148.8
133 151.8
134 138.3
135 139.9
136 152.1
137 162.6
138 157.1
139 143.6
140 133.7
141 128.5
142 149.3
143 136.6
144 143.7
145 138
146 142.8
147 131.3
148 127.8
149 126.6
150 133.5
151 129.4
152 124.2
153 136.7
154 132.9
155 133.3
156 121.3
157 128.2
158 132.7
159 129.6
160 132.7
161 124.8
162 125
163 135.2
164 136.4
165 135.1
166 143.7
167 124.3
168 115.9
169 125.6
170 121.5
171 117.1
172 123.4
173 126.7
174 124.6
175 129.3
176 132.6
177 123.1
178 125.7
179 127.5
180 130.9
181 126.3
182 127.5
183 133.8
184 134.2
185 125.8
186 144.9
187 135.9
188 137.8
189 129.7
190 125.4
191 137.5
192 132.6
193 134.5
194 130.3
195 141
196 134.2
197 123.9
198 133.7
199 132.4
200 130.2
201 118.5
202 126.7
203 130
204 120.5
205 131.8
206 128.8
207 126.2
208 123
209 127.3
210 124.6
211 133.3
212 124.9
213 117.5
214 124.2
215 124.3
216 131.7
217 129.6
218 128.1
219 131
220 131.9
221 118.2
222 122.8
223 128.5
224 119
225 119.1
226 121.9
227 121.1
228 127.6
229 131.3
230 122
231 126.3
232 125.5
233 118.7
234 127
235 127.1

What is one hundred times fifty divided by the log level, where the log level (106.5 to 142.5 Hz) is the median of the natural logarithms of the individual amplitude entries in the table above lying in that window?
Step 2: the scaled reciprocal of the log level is 1005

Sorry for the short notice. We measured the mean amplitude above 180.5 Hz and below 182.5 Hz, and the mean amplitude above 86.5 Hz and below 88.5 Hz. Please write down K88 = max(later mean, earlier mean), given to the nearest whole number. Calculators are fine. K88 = 157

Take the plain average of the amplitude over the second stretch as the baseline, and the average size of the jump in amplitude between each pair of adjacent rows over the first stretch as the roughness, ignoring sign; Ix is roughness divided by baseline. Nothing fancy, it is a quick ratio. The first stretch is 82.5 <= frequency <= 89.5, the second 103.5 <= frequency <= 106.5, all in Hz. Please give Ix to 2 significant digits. 0.054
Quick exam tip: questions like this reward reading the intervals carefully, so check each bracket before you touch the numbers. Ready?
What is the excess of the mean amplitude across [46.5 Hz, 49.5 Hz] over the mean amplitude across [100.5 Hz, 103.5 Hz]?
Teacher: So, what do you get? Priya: 25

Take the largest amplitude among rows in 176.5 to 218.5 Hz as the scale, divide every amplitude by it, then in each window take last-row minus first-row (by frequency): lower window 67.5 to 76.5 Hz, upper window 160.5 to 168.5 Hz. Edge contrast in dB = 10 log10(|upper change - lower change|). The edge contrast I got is -14.2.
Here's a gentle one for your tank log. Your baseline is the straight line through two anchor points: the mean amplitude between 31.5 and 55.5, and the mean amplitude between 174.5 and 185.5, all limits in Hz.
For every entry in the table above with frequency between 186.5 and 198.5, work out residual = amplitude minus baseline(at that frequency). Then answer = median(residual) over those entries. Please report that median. 10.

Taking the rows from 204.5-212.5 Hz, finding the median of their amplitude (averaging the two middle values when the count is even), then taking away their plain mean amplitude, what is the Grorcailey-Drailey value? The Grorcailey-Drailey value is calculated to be -0.7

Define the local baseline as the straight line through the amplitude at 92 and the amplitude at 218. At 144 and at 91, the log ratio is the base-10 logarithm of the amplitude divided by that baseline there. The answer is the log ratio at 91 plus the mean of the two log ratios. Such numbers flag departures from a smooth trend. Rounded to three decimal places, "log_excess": -0.039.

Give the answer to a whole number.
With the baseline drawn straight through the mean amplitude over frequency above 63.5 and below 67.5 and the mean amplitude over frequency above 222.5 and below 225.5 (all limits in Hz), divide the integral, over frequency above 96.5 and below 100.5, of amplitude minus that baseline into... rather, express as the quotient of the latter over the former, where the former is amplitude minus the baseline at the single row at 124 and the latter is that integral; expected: -2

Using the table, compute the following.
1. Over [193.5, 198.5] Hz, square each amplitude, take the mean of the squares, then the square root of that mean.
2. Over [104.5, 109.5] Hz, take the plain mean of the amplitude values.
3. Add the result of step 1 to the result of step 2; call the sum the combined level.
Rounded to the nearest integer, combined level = 278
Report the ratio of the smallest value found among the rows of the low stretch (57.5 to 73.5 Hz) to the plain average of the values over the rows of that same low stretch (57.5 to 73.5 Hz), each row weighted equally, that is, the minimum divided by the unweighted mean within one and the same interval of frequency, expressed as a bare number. 0.908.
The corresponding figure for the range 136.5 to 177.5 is 0.877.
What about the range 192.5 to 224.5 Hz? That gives 0.921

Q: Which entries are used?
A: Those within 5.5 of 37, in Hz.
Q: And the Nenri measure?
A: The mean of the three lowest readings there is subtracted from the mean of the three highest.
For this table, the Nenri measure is 11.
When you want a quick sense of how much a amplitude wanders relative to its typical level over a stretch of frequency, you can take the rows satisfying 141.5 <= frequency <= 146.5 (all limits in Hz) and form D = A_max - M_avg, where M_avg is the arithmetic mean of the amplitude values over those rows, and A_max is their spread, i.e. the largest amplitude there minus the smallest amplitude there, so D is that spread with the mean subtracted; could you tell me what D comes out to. -129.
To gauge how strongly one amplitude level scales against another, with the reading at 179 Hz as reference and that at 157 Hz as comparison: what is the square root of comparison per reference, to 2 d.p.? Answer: 1.00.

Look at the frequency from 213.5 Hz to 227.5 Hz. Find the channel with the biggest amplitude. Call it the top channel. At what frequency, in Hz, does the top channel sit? 220 Hz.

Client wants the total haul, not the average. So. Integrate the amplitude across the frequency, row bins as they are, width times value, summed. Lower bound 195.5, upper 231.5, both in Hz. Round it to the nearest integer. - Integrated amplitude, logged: 4546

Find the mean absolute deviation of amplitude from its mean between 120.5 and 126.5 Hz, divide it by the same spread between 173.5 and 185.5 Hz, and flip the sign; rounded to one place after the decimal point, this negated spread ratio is -2.1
